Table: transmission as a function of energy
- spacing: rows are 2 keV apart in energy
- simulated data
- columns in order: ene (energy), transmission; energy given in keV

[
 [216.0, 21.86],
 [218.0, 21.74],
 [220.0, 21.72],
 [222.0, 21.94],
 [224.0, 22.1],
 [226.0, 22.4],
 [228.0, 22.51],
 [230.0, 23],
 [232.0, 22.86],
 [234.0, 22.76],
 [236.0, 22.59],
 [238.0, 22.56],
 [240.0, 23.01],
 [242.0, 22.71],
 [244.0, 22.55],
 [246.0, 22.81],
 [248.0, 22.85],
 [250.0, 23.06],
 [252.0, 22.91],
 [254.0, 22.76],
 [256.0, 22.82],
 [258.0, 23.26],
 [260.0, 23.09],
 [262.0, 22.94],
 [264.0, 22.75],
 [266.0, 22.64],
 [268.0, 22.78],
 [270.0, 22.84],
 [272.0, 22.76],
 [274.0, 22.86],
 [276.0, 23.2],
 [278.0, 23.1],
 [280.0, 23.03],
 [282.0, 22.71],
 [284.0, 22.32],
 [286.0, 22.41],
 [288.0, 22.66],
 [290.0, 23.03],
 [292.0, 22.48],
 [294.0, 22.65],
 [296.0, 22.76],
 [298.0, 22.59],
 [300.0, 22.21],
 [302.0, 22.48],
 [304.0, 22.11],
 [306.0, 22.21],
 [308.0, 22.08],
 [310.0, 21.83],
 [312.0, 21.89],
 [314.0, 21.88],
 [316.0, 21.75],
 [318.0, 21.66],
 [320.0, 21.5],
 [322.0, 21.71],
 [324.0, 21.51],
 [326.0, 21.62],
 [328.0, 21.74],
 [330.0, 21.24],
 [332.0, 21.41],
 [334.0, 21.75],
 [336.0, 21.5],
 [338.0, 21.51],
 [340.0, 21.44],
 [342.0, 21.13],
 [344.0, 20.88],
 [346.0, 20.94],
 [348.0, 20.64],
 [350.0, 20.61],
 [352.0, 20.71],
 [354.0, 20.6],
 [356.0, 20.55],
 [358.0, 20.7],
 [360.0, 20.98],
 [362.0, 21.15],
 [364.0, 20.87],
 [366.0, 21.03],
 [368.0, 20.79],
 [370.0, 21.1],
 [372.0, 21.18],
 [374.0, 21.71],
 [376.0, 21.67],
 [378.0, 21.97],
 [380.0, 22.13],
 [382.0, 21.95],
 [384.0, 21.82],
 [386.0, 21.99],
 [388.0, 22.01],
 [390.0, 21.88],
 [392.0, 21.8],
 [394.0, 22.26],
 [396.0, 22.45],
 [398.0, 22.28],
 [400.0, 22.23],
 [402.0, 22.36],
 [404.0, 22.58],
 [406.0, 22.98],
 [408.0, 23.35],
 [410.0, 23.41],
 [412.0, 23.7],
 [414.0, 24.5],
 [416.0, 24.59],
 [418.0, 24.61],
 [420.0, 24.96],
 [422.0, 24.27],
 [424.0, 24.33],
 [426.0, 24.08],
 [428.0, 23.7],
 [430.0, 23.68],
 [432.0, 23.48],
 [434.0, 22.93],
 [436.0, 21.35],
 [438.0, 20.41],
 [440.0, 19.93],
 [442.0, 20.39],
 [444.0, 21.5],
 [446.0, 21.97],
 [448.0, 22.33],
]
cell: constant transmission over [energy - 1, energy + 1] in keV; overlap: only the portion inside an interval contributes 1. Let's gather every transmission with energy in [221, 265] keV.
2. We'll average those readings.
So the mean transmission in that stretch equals 22.7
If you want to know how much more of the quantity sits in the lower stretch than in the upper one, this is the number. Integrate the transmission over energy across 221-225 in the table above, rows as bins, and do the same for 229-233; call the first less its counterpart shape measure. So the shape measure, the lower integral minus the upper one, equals -3.6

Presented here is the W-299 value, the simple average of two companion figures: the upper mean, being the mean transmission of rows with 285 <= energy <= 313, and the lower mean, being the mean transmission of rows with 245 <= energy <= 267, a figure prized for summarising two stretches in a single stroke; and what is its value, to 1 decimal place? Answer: 22.6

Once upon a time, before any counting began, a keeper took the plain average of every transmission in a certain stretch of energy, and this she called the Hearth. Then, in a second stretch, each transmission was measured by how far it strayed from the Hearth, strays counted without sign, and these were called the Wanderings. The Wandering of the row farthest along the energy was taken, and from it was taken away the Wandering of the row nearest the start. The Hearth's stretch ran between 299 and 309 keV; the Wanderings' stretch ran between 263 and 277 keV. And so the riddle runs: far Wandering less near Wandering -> 0.45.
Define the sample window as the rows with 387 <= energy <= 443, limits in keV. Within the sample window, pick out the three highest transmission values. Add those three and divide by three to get 24.7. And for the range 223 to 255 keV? 23.0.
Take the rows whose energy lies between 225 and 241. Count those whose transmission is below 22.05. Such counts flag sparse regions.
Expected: 0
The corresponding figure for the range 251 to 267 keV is 0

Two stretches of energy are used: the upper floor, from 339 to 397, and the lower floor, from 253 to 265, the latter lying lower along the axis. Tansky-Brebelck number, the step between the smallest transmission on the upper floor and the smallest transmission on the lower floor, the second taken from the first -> -2.2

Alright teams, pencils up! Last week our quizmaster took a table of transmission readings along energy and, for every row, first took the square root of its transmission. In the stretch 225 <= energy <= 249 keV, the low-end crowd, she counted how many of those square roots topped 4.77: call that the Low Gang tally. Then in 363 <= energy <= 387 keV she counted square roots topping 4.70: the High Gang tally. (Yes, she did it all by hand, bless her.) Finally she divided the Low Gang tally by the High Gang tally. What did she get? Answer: 6.0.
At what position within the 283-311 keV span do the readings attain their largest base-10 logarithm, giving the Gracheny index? 290.0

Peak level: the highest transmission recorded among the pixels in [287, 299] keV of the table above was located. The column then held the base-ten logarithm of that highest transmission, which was 1.36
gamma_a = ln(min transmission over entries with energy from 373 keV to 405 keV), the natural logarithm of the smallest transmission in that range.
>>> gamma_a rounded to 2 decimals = 3.08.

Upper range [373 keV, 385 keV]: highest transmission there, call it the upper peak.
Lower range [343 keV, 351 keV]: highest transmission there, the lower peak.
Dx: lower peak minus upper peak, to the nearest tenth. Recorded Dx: -1.2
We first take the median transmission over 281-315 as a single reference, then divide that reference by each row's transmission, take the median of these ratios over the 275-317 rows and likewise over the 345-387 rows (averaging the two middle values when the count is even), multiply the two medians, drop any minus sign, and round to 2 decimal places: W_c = 1.06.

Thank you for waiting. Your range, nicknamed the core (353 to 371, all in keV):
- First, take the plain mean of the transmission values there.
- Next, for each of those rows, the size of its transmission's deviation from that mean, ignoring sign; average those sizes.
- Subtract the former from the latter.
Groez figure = -20.7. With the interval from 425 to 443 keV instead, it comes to -20.7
